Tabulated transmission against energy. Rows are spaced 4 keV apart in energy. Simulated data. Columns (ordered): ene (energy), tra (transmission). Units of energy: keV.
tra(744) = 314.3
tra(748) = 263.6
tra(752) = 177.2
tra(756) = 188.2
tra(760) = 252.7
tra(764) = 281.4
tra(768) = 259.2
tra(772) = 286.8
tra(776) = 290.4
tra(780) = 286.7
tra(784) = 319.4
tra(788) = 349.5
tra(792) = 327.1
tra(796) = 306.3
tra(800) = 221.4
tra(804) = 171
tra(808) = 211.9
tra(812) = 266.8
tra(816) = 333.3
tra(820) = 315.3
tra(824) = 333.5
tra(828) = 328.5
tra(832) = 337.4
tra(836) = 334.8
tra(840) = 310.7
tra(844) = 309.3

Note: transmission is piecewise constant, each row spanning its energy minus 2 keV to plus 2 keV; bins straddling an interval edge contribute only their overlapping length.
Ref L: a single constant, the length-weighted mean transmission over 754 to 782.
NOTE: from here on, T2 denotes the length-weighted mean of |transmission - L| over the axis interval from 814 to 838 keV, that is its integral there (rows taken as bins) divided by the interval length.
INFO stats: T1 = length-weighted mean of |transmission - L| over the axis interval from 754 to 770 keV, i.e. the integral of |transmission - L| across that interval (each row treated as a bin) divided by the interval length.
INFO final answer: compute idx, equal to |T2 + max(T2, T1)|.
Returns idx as 134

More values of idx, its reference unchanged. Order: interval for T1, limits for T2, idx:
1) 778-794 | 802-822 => 111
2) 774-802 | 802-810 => 144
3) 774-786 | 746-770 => 68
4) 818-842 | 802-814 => 112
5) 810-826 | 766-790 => 85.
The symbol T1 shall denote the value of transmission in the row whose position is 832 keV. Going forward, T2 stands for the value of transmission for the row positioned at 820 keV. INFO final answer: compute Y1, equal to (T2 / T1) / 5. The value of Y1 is 0.19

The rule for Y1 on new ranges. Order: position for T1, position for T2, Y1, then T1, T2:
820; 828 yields 0.21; 315.3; 328.5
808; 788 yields 0.33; 211.9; 349.5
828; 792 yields 0.20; 328.5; 327.1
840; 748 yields 0.17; 310.7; 263.6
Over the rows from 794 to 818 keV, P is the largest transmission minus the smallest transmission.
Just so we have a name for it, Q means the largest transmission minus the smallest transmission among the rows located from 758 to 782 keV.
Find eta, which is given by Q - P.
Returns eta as -125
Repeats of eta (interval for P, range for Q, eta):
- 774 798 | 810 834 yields 8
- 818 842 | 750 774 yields 83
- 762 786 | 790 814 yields 96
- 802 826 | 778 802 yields -34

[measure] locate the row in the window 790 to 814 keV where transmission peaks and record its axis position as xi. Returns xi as 792 keV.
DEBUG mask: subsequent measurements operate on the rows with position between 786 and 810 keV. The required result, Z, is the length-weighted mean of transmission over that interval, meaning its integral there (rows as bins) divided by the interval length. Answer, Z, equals 265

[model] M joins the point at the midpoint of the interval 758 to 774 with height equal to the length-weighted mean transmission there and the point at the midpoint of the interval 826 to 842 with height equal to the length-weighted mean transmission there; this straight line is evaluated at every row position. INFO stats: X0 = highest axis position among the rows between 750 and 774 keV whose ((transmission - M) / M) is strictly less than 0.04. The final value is 768 keV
